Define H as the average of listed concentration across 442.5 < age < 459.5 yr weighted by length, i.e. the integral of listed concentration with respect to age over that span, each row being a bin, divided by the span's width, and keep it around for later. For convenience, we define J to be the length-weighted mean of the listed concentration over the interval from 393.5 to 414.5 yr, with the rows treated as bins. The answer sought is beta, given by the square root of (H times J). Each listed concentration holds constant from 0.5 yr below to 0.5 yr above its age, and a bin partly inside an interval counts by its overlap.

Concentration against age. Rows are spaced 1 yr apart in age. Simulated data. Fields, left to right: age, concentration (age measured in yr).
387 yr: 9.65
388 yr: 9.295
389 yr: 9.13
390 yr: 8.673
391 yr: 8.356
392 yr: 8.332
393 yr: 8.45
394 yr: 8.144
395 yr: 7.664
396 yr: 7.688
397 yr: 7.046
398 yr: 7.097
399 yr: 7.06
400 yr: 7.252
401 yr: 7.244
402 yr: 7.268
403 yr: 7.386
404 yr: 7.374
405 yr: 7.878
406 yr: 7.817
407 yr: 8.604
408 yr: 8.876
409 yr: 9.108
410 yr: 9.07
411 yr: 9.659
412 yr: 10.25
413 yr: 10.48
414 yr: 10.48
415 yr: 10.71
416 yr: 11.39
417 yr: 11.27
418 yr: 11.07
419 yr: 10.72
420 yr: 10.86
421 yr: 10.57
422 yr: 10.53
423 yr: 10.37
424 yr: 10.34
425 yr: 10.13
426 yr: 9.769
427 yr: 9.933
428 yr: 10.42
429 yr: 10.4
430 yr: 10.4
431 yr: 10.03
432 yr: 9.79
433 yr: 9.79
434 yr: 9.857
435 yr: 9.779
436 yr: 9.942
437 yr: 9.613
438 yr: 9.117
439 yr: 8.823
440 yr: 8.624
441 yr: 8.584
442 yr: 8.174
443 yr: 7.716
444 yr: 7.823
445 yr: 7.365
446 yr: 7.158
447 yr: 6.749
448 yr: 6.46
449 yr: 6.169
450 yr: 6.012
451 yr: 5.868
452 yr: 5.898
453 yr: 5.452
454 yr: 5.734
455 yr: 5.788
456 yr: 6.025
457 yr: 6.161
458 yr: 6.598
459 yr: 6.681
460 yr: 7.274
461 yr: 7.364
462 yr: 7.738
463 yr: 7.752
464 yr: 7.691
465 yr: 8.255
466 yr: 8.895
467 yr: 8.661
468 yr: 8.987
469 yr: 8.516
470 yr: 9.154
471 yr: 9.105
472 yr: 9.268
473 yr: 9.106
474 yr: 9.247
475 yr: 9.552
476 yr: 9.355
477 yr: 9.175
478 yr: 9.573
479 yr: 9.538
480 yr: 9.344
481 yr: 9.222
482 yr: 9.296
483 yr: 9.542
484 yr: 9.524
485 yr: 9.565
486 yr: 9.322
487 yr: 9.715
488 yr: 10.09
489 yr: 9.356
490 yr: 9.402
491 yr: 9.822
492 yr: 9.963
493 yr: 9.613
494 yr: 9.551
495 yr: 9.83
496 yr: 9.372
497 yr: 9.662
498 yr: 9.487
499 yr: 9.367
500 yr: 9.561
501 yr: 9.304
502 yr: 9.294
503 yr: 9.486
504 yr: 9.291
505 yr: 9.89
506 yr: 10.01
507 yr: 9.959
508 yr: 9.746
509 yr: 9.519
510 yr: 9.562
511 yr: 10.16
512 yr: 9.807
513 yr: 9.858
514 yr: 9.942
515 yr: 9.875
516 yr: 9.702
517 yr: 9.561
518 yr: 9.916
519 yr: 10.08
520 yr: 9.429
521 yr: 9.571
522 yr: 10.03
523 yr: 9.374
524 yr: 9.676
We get 7.3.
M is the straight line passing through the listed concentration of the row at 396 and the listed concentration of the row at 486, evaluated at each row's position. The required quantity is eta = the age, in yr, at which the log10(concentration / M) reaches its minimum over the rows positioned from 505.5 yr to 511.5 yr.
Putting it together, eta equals 509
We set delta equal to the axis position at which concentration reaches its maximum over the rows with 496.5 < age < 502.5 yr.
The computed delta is 497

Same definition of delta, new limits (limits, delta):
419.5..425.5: 420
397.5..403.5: 403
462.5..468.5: 468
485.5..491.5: 488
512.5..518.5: 514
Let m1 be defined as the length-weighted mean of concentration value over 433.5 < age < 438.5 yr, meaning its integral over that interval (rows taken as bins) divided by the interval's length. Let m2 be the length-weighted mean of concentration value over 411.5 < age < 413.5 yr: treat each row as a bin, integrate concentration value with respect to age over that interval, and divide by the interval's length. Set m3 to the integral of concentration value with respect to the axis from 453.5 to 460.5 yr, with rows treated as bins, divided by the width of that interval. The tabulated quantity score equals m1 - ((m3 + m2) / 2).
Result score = 1.3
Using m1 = 10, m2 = 10.4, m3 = 6.3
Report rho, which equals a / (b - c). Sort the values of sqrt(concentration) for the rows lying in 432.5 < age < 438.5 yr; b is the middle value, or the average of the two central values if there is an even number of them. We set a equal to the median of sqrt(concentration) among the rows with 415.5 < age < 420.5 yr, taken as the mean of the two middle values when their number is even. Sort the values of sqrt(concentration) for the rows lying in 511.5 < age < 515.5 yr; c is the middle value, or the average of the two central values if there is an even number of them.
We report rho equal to -254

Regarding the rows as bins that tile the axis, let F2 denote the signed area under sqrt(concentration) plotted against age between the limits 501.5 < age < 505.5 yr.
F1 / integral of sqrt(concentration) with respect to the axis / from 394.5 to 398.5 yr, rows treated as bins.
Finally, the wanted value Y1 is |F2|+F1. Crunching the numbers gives 23.2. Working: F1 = 10.9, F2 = 12.3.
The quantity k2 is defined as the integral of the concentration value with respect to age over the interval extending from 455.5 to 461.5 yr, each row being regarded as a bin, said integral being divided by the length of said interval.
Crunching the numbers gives 6.7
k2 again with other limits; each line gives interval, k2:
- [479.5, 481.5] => 9.3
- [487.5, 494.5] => 9.7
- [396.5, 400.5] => 7.1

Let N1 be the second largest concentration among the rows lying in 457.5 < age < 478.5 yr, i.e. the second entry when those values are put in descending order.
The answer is 9.552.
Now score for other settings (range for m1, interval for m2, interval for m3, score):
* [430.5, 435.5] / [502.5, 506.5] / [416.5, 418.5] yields -0.6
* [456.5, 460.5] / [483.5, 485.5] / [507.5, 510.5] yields -2.9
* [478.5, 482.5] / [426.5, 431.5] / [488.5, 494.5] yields -0.6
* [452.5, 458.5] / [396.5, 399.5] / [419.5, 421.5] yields -2.9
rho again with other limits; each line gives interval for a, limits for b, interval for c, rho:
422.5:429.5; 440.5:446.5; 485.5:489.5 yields -11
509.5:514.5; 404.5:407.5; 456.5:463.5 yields 29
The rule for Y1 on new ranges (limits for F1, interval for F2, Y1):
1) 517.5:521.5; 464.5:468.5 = 24.3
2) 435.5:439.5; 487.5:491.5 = 24.7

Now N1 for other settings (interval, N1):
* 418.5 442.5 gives 10.72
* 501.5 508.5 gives 9.959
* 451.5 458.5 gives 6.161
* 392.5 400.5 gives 8.144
